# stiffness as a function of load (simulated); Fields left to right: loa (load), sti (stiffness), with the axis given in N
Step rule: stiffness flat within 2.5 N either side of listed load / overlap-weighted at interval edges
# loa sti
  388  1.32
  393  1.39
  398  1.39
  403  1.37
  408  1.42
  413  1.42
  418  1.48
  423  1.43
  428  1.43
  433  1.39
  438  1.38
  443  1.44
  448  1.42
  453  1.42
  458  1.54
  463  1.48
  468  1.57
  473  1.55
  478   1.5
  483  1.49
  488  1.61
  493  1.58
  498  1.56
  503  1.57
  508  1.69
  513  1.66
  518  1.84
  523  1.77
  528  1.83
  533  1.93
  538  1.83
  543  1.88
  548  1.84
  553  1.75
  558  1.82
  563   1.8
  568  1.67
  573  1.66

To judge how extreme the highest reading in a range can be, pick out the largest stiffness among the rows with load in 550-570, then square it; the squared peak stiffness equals 3.3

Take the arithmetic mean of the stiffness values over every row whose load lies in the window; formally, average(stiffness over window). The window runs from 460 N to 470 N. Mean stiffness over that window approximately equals 1.52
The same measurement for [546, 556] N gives 1.79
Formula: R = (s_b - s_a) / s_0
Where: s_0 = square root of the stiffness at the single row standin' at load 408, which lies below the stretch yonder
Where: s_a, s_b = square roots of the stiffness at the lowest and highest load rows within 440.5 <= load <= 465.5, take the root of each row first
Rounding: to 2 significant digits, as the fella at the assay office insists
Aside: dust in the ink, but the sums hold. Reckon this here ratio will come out 0.014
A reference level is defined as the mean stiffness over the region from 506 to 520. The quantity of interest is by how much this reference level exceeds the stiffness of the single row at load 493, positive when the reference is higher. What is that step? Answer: 0.15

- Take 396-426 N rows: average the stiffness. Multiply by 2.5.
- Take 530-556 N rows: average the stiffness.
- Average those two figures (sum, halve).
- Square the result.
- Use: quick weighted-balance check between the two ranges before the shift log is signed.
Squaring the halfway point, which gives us 7.27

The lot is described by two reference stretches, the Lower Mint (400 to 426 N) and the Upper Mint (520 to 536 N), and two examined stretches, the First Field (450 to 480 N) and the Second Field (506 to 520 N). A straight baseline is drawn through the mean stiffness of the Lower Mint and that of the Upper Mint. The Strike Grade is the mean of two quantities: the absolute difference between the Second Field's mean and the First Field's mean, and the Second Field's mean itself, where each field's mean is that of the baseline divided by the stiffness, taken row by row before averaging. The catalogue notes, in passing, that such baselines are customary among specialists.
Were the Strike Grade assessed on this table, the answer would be 0.535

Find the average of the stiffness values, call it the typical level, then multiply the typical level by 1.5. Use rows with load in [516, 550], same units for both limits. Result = 2.8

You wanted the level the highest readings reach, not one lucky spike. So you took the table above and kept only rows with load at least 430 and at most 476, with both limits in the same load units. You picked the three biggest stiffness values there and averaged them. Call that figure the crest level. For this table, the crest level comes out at 1.6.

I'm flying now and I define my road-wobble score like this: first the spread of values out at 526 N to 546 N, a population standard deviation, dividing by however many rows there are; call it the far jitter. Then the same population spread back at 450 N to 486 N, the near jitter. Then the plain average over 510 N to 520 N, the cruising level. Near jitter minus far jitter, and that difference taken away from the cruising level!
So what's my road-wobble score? 1.74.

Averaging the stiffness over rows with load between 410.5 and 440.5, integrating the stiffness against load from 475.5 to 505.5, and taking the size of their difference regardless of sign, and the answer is 45.1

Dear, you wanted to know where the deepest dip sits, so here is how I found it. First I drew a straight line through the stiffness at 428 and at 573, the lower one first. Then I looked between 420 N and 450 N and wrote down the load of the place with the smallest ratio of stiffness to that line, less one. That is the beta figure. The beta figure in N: 438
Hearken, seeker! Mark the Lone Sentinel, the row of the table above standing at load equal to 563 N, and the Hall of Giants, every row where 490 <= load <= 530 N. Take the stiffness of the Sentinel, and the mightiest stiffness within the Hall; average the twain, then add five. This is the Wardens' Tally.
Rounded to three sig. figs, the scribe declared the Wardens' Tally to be 6.82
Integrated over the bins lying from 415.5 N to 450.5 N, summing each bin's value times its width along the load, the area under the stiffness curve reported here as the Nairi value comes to 50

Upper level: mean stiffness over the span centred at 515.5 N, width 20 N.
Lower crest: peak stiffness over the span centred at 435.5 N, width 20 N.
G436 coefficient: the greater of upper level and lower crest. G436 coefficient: 1.74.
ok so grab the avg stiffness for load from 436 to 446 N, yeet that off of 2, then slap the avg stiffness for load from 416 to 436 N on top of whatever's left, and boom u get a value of 2.02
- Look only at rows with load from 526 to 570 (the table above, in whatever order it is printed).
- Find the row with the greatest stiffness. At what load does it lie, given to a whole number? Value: 533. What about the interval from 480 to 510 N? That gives 508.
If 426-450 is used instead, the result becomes 443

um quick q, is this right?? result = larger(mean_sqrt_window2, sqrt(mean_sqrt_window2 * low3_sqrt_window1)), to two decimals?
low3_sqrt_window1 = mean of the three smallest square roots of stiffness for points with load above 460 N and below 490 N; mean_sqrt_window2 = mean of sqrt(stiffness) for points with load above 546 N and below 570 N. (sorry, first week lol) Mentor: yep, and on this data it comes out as 1.33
